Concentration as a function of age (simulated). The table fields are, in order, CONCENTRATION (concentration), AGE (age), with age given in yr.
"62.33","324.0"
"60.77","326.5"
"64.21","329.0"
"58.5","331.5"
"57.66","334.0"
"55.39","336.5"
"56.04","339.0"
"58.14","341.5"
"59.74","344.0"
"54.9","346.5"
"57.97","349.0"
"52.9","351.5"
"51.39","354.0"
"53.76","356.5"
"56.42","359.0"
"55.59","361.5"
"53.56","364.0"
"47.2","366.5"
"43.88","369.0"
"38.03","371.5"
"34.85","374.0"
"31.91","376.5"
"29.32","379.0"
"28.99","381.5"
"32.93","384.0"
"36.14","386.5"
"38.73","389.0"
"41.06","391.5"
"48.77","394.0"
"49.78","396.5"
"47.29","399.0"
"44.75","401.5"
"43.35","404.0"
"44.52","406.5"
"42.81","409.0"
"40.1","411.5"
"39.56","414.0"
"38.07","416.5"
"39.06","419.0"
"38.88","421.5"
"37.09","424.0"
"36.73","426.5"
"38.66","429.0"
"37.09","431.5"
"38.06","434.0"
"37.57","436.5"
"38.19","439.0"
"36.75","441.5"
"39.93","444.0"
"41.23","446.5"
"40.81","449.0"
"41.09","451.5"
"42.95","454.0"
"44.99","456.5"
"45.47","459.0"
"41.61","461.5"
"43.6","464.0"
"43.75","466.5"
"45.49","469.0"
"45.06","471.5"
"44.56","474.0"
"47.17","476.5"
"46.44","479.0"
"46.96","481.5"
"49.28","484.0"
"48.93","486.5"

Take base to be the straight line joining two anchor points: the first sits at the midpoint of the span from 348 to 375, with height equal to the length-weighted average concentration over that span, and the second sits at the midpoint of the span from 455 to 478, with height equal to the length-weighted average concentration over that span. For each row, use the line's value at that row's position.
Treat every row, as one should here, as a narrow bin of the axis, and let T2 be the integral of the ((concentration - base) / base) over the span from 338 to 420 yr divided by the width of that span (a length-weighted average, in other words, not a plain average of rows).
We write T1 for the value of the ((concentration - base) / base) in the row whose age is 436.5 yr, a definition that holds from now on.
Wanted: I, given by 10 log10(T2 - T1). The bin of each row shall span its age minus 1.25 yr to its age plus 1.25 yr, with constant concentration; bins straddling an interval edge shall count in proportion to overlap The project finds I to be -9.7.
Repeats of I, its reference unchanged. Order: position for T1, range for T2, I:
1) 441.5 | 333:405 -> -8.3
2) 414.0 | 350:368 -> -6.5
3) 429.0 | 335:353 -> -5.5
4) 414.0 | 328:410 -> -9.1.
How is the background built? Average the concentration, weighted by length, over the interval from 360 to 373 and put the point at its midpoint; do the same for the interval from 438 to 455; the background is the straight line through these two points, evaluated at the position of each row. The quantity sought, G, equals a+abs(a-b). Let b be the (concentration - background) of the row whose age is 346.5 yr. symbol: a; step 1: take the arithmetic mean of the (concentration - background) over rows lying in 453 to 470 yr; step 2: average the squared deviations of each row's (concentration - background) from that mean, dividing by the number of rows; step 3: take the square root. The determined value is 5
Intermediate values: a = 1.5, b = 5.5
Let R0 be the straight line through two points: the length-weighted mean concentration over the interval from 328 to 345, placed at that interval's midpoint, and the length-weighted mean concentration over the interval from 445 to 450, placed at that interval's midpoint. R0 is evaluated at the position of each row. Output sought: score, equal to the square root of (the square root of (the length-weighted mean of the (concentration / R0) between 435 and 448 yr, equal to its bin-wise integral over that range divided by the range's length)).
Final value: 0.98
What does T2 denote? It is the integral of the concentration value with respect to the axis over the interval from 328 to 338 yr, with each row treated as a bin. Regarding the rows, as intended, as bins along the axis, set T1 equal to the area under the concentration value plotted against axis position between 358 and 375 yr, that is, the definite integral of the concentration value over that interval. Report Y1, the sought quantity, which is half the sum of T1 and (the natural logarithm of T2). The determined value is 404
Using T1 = 801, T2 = 587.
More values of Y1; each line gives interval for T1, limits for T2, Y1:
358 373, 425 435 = 369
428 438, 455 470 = 192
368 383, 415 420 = 260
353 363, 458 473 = 275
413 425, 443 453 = 234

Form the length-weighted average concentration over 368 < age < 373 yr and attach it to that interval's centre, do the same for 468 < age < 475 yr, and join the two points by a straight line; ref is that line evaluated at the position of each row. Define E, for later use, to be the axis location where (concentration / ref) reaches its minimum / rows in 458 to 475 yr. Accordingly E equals 461.5 yr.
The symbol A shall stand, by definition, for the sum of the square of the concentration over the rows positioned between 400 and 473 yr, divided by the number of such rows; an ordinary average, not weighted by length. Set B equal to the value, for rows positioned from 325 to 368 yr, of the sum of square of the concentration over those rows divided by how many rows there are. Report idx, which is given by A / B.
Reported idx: 0.53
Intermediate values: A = 1685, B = 3164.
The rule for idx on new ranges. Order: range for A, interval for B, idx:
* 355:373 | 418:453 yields 1.68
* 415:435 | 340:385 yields 0.63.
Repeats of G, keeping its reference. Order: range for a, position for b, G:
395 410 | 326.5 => 9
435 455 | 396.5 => 5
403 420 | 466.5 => 5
